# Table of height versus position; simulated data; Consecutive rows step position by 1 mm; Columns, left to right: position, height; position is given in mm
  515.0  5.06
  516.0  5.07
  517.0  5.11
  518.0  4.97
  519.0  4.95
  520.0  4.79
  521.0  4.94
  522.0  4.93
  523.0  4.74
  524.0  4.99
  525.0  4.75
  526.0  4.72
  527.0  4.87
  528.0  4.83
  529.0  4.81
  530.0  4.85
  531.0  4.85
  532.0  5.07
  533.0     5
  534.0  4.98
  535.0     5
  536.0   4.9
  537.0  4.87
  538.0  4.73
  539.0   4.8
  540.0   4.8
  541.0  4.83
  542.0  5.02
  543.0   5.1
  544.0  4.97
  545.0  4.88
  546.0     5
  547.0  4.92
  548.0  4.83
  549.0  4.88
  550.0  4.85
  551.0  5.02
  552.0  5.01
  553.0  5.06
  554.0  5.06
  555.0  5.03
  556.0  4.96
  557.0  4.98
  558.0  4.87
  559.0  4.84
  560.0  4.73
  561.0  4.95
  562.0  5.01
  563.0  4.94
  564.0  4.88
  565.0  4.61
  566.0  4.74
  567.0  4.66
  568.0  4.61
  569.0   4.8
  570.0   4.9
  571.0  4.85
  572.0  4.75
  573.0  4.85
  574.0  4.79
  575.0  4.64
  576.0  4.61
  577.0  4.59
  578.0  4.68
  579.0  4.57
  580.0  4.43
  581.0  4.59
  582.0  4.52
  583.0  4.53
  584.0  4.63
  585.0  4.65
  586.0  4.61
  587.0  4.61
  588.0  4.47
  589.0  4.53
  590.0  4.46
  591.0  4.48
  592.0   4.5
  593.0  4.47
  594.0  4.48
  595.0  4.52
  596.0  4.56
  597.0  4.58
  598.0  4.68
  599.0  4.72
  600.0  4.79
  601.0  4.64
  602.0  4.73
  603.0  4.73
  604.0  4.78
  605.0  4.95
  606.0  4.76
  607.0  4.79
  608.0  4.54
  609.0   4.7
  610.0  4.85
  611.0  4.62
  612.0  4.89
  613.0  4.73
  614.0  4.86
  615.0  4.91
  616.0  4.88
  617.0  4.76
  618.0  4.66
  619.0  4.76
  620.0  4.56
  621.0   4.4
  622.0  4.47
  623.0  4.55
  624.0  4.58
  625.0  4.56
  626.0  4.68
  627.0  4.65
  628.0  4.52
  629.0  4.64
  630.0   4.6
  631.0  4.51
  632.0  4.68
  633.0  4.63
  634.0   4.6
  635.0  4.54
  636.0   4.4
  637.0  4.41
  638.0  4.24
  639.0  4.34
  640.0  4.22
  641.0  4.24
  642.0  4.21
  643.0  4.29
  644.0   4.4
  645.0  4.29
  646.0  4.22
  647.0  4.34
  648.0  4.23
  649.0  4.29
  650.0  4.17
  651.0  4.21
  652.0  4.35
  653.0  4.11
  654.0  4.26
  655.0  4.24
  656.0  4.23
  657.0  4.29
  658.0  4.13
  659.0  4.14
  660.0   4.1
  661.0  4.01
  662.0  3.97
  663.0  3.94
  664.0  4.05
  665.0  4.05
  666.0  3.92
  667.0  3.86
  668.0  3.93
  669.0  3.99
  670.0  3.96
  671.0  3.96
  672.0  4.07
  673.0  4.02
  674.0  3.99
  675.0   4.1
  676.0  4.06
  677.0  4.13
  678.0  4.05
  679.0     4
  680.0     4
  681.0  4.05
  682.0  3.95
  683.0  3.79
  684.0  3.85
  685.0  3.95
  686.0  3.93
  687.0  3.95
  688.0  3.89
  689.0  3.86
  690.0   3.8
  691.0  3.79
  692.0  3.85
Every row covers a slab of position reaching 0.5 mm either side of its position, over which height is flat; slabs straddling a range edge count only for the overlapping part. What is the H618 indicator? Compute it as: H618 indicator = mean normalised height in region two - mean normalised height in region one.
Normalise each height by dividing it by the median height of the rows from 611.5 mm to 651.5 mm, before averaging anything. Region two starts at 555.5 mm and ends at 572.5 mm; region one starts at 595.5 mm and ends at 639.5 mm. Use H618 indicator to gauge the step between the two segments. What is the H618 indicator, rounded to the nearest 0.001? 0.040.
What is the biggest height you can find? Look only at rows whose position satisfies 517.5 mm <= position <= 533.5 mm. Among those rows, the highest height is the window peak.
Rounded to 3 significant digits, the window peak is 5.07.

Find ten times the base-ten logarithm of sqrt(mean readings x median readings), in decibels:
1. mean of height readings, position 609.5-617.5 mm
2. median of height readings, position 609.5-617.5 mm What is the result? 6.84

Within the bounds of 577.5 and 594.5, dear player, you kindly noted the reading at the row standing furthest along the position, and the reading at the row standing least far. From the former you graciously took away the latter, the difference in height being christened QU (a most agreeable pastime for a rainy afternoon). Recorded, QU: -0.20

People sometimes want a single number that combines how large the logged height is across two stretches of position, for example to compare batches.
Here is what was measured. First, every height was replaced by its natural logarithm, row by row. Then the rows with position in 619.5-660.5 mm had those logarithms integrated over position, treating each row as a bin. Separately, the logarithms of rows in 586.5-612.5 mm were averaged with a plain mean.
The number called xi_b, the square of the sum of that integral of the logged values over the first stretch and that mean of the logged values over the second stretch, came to 3850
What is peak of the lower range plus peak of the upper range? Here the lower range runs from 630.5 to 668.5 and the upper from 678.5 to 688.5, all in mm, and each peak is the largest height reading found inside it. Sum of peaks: 8.7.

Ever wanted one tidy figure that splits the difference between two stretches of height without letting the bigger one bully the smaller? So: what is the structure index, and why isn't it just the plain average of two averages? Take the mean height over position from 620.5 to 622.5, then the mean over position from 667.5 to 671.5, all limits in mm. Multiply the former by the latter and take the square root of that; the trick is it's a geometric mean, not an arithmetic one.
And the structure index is 4.19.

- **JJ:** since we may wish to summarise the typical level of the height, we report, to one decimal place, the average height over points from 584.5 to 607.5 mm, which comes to 4.6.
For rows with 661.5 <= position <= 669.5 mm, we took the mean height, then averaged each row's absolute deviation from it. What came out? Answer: 0.051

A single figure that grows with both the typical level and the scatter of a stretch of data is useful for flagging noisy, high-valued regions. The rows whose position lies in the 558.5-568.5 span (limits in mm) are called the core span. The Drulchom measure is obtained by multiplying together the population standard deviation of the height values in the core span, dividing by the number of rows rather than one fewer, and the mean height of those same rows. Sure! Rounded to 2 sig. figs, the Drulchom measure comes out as 0.67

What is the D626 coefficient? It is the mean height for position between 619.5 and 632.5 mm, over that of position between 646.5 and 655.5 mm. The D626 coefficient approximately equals 1.08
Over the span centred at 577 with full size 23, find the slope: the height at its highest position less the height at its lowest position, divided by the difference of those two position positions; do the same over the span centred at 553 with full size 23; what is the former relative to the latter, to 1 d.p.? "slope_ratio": 1.9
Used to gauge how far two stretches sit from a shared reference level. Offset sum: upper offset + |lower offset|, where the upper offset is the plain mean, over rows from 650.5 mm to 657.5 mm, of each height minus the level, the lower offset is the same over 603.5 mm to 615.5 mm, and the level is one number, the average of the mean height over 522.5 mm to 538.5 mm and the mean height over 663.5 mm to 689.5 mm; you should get 0.2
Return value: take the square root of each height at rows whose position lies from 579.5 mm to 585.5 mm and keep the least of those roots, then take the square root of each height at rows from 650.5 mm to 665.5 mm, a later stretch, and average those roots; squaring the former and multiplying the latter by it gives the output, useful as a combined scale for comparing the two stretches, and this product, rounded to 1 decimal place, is 9.0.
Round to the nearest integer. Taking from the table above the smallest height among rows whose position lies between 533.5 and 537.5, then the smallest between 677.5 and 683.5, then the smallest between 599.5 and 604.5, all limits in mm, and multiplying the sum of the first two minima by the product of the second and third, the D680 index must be 152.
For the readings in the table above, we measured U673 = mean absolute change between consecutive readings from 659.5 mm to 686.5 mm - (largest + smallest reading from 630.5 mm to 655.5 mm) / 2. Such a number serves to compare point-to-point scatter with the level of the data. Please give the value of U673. -4.33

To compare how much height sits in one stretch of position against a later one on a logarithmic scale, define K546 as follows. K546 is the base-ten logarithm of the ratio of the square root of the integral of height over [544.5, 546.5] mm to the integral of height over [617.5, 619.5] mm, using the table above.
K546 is -0.477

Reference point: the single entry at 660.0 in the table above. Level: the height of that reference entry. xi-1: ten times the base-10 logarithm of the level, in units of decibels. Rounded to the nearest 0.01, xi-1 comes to 6.13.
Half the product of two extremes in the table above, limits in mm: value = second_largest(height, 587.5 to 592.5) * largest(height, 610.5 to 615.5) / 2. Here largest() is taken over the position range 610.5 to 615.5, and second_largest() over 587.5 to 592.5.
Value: 11.0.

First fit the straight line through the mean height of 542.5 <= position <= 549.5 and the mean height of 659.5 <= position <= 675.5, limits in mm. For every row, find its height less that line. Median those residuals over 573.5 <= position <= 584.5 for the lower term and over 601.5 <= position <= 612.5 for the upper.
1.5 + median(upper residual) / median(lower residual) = -1.5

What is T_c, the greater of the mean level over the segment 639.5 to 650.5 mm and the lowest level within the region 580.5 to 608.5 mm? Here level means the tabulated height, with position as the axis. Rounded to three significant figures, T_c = 4.46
